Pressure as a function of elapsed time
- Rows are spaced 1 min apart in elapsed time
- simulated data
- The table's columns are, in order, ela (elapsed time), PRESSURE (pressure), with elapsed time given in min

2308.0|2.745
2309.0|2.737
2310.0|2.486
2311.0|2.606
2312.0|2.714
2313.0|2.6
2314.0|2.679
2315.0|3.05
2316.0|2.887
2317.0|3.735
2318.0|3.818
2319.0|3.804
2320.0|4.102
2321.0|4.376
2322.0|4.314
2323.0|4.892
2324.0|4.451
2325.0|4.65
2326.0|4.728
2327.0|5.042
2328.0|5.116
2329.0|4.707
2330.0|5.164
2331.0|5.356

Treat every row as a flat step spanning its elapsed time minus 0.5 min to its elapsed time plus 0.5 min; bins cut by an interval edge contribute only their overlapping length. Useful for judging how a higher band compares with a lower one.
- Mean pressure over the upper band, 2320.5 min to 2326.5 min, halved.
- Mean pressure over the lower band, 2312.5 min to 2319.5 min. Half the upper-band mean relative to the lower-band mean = 0.708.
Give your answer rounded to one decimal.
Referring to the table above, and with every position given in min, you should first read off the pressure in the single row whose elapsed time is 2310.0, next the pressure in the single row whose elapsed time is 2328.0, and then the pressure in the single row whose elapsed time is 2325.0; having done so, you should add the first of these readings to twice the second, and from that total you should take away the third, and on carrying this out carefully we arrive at 8.1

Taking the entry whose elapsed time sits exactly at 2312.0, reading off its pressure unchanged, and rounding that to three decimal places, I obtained 2.714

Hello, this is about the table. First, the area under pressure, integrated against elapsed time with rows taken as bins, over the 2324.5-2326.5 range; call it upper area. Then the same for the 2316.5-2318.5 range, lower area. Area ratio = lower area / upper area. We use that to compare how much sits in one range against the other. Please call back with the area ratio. 0.81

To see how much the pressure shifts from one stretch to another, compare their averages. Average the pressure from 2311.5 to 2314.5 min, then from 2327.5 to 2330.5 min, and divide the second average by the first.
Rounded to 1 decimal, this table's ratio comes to 1.9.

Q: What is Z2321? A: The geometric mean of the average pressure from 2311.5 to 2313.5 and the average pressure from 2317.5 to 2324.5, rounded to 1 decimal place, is 3.4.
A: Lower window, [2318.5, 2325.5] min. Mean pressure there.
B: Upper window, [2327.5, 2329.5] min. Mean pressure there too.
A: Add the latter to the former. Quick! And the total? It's 9.3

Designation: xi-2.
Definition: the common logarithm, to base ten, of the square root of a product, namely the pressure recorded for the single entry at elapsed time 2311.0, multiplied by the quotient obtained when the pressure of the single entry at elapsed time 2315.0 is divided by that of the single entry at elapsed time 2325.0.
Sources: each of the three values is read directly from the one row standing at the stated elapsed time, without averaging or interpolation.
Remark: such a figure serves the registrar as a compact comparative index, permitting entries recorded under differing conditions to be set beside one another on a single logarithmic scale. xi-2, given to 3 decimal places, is 0.116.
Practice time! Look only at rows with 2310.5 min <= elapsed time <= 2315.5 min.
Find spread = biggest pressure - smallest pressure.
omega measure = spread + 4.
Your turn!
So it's 4.45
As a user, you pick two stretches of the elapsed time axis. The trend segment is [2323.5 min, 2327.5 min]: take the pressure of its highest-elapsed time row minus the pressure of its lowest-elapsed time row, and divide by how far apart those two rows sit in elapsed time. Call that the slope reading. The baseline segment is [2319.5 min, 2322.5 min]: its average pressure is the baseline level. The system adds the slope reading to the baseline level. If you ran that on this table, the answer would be 4.5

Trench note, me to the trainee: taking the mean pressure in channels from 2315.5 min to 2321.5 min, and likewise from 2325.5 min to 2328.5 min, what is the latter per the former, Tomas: 1.31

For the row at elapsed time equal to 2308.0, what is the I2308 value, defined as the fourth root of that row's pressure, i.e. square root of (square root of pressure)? 1.287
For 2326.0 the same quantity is 1.475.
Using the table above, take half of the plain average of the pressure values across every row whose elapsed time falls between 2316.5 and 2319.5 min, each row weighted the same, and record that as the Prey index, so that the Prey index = 1.9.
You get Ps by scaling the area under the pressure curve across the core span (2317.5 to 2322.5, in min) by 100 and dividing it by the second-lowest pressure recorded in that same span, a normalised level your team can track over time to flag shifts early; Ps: 535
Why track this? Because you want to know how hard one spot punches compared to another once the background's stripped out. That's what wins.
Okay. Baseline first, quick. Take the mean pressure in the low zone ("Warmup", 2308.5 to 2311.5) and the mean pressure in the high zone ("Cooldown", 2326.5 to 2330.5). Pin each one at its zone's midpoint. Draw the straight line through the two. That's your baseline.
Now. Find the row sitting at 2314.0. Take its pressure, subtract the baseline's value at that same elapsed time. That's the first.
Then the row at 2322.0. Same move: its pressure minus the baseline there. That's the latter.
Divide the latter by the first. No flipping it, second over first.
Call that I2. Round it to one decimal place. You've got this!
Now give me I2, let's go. -0.3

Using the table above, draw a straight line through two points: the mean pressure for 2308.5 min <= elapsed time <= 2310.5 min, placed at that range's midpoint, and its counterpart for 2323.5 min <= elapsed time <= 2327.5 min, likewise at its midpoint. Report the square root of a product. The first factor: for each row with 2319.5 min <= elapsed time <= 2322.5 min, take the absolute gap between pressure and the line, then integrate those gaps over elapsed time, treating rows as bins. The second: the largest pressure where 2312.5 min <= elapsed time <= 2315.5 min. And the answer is 1.13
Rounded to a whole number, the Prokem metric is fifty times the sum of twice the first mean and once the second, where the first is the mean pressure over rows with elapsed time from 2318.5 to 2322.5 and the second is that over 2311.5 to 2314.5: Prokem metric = 548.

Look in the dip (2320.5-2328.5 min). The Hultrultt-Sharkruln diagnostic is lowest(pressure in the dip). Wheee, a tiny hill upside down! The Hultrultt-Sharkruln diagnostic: 4.314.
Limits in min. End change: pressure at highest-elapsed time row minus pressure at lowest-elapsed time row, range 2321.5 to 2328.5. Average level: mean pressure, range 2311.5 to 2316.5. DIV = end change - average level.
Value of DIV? -2.0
